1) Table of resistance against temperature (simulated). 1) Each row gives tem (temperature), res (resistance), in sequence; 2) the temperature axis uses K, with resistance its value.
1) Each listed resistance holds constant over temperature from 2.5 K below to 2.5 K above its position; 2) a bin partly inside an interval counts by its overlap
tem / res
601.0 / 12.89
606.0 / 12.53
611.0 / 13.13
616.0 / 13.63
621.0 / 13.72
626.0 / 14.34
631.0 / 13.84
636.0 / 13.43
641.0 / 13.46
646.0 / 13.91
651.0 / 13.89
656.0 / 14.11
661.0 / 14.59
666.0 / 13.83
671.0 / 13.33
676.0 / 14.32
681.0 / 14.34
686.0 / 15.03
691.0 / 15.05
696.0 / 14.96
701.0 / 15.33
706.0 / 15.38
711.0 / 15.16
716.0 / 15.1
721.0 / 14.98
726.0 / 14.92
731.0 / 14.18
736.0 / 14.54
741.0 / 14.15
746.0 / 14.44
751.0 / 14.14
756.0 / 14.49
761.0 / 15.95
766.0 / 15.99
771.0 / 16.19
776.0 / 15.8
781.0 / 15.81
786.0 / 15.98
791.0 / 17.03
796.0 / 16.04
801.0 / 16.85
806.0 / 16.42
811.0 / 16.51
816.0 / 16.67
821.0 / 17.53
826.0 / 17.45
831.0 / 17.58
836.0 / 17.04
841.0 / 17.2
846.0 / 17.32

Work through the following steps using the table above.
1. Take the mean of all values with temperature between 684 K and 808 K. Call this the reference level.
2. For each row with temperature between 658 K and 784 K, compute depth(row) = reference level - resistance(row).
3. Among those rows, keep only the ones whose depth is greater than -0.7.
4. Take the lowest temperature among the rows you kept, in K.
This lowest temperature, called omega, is 661.0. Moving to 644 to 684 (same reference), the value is 646.0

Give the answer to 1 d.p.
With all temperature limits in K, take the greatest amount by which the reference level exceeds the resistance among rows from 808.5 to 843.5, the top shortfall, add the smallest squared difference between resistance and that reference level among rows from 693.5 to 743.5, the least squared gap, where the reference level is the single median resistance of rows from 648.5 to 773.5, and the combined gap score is -1.9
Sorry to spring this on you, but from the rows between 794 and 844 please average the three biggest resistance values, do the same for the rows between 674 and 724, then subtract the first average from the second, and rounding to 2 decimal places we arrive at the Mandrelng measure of -2.23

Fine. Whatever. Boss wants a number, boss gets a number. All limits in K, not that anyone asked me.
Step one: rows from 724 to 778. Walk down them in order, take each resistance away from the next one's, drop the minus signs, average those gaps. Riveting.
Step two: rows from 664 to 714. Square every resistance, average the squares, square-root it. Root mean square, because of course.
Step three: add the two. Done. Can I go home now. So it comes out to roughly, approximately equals 15.1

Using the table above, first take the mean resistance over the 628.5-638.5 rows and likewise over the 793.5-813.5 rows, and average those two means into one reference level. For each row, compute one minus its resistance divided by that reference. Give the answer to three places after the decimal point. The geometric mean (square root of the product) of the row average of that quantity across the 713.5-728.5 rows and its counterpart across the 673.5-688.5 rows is 0.010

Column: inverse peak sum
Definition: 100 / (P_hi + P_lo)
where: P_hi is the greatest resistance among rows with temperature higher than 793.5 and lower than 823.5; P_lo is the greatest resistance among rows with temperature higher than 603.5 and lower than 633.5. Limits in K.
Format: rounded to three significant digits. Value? 3.14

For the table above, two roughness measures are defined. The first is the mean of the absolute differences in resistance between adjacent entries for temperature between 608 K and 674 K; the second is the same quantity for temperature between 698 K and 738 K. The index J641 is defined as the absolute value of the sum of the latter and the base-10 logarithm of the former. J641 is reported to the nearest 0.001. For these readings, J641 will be 0.188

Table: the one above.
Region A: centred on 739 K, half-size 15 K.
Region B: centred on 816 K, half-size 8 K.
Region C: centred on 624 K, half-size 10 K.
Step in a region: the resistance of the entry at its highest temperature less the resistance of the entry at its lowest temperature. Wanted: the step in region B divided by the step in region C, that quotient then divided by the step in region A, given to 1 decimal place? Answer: -6.2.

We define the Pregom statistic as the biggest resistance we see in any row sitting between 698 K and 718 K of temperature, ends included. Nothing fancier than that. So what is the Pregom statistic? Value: 15.38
